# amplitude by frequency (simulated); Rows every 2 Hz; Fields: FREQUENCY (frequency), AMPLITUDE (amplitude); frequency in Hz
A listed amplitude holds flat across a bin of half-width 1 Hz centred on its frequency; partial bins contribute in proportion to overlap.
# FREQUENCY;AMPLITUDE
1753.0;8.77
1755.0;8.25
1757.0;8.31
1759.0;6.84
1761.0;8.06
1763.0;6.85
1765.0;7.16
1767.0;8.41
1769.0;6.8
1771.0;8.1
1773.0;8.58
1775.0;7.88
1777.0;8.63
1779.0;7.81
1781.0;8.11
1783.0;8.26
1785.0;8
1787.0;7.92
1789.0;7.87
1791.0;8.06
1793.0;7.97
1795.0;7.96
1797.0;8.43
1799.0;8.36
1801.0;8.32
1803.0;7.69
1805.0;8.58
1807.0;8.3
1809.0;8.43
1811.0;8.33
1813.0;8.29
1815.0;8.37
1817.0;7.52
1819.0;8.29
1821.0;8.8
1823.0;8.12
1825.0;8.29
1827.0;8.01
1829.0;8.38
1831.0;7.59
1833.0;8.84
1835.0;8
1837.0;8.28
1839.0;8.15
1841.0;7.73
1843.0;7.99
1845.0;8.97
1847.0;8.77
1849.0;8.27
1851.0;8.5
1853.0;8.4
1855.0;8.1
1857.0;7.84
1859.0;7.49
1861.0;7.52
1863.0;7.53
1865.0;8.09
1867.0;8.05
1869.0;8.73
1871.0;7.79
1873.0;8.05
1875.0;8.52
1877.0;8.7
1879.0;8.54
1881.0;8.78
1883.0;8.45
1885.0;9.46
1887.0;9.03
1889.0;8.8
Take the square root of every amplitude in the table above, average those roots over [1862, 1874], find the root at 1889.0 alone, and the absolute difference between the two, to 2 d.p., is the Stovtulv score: 0.13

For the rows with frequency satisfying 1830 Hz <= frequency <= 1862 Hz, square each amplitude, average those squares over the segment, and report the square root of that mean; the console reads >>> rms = 8.2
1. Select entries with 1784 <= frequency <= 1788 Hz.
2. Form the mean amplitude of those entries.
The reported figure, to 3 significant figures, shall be 7.96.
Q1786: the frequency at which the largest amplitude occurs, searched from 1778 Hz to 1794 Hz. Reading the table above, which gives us 1783.0 Hz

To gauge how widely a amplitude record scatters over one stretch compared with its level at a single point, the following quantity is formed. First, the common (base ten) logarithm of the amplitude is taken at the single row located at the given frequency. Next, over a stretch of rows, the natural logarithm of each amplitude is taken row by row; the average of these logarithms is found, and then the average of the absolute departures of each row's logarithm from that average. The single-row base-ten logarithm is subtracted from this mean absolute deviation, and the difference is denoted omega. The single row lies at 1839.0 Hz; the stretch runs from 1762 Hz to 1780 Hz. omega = -0.84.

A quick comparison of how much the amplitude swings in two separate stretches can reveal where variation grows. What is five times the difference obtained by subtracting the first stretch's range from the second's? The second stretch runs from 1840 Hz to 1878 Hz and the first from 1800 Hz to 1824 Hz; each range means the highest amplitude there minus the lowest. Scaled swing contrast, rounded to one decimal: 1.0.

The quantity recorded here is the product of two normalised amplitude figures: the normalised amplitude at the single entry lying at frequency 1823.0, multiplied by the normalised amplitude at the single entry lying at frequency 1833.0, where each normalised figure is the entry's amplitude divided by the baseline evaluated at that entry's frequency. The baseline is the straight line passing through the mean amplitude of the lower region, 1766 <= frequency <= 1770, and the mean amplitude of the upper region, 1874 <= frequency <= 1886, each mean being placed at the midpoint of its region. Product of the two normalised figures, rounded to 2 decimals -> 1.06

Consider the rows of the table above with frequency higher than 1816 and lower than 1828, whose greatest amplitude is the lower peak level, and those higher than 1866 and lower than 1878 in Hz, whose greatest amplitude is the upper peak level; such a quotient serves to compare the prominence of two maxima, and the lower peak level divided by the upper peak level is 1.01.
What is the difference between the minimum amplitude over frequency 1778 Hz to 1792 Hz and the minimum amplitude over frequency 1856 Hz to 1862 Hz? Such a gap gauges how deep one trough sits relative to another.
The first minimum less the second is 0.3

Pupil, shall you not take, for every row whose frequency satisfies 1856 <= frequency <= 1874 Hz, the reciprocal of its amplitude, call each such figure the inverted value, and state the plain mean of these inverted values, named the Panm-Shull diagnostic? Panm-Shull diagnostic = 0.127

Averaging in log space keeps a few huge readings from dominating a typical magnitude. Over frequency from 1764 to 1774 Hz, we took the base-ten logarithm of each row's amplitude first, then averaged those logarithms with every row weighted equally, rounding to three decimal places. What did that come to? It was 0.891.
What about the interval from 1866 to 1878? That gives 0.919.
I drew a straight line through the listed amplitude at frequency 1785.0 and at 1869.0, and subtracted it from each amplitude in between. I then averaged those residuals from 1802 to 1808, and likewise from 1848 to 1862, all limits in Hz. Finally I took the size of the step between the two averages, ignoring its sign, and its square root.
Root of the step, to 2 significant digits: 0.78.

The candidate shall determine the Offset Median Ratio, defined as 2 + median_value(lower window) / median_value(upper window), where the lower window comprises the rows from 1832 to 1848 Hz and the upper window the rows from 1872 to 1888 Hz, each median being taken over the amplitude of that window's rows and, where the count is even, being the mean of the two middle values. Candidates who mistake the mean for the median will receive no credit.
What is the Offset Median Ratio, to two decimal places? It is 2.95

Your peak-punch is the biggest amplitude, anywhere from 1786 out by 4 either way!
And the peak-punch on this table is 8.26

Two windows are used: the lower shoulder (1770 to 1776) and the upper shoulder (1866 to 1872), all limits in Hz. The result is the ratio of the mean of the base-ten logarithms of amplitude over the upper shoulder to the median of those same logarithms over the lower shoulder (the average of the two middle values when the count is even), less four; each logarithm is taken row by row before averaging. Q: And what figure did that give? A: -2.995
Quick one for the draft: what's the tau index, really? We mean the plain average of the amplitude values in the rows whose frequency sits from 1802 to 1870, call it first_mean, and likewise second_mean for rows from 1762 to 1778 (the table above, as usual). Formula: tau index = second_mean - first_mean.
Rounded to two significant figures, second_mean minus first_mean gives -0.38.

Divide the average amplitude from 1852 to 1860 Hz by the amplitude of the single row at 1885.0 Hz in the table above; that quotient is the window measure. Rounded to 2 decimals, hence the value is 0.84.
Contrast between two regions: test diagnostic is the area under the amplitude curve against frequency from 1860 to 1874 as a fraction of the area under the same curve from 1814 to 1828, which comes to 0.97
